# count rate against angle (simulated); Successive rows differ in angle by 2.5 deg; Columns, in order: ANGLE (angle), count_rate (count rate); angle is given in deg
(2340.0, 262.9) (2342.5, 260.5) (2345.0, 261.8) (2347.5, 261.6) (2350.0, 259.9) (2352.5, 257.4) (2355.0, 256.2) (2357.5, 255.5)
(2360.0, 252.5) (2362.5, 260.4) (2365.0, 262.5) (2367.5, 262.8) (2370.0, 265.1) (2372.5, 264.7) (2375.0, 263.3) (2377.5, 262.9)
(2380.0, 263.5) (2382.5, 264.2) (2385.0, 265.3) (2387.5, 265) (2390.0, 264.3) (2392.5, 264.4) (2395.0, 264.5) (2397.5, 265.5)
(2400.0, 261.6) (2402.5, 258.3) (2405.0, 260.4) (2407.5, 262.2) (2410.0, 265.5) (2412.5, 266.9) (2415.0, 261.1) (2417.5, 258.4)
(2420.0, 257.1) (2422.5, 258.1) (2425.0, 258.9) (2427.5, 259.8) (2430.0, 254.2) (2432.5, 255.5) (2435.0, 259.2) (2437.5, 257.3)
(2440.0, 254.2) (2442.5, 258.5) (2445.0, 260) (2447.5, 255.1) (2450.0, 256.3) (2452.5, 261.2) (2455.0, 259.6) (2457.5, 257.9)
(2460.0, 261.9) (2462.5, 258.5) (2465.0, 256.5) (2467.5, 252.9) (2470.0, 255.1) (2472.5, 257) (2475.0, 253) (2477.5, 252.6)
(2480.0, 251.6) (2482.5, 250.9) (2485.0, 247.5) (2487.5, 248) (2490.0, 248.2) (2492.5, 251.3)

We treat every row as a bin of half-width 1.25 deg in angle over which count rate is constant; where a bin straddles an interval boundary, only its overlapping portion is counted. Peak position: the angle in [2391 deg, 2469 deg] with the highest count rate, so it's 2412.5 deg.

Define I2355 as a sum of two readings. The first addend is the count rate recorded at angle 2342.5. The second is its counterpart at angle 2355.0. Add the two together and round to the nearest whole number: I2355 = 517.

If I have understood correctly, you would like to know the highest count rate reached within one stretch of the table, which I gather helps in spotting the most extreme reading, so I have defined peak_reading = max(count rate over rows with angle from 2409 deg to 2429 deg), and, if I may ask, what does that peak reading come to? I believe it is 266.9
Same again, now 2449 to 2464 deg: 261.9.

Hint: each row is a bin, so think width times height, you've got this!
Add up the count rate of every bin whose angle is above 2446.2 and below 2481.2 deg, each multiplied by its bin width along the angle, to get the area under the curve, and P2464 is 8973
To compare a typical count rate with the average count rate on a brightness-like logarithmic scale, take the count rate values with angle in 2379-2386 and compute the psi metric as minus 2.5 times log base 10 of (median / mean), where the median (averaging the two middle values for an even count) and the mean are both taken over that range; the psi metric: 0.0005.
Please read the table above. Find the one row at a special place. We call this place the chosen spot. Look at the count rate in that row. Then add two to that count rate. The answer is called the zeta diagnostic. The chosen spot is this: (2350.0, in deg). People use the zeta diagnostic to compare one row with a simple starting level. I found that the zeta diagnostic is 262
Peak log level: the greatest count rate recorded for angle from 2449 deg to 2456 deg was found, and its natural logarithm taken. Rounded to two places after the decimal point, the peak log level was 5.57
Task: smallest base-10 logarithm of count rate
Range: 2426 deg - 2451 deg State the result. 2.41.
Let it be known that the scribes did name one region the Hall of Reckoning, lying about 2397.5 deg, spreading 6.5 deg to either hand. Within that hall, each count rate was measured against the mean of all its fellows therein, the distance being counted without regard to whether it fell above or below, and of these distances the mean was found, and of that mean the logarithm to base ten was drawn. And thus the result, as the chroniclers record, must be 0.37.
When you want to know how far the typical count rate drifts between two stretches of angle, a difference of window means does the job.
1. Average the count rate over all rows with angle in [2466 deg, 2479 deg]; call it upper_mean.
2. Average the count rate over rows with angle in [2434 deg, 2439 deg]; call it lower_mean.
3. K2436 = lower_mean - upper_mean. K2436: 4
